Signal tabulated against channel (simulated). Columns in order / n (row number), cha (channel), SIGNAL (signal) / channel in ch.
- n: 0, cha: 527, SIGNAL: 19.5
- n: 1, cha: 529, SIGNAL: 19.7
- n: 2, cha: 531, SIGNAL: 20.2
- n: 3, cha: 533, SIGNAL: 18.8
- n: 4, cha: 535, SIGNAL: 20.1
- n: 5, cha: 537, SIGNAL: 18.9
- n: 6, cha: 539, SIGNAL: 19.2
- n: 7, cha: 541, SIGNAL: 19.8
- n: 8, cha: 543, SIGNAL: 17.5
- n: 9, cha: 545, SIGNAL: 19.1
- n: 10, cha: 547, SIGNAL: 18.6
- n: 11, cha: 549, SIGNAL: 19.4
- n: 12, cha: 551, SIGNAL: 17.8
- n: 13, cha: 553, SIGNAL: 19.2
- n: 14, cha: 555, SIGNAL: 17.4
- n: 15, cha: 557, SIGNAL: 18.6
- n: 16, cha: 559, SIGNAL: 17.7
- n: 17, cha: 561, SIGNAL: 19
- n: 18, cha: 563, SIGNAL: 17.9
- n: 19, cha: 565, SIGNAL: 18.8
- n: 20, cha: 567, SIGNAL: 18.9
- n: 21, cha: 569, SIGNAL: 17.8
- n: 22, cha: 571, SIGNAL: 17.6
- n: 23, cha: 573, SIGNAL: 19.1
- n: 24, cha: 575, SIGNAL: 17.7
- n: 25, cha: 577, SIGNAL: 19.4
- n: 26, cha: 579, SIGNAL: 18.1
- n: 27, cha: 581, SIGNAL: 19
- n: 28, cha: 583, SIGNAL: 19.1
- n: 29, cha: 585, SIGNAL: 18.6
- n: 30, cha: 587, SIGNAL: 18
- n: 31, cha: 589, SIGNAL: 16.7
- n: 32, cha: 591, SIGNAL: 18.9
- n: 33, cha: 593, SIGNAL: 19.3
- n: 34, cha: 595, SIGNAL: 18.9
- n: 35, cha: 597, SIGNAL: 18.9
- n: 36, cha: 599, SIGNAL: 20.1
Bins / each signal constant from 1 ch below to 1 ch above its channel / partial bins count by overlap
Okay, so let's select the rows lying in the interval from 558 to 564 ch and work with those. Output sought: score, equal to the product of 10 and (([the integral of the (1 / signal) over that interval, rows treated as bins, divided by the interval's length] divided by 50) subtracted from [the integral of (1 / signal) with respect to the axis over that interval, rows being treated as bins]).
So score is 3.29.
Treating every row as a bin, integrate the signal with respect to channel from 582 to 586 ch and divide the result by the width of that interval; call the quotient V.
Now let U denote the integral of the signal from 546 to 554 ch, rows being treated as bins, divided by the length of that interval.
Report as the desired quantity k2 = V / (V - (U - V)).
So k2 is 0.99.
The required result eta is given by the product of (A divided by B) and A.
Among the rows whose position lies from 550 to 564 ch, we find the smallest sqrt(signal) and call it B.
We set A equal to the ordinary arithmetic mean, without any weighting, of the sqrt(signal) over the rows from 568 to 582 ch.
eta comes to 4.41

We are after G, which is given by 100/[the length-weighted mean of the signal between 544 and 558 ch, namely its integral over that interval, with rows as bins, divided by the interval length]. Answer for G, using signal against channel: 5.38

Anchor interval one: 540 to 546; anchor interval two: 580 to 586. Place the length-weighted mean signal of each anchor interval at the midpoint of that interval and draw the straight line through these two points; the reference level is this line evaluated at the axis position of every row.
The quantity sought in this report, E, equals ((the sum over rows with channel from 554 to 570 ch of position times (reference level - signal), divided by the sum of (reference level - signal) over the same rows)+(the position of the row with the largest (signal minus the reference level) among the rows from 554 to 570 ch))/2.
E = 560.9 ch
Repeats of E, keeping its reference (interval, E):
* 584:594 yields 590.3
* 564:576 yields 572.3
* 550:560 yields 554.2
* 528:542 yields 532.7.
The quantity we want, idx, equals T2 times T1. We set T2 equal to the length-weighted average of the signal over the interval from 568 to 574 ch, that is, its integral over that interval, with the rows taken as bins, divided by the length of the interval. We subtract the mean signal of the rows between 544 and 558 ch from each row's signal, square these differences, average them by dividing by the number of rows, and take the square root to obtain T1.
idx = 12.5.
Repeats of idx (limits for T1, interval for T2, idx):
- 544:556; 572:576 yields 13.7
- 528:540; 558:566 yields 10.1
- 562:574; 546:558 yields 11.0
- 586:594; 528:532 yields 19.9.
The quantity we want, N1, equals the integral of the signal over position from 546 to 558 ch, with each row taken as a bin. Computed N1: 222.0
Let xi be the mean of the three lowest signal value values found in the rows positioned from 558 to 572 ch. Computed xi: 17.7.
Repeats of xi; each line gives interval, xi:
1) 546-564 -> 17.6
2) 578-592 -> 17.6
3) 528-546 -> 18.4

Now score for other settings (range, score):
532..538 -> 3.11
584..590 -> 3.37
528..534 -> 3.06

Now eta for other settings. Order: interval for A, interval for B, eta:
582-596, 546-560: 4.43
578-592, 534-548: 4.38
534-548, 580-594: 4.65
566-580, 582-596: 4.49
